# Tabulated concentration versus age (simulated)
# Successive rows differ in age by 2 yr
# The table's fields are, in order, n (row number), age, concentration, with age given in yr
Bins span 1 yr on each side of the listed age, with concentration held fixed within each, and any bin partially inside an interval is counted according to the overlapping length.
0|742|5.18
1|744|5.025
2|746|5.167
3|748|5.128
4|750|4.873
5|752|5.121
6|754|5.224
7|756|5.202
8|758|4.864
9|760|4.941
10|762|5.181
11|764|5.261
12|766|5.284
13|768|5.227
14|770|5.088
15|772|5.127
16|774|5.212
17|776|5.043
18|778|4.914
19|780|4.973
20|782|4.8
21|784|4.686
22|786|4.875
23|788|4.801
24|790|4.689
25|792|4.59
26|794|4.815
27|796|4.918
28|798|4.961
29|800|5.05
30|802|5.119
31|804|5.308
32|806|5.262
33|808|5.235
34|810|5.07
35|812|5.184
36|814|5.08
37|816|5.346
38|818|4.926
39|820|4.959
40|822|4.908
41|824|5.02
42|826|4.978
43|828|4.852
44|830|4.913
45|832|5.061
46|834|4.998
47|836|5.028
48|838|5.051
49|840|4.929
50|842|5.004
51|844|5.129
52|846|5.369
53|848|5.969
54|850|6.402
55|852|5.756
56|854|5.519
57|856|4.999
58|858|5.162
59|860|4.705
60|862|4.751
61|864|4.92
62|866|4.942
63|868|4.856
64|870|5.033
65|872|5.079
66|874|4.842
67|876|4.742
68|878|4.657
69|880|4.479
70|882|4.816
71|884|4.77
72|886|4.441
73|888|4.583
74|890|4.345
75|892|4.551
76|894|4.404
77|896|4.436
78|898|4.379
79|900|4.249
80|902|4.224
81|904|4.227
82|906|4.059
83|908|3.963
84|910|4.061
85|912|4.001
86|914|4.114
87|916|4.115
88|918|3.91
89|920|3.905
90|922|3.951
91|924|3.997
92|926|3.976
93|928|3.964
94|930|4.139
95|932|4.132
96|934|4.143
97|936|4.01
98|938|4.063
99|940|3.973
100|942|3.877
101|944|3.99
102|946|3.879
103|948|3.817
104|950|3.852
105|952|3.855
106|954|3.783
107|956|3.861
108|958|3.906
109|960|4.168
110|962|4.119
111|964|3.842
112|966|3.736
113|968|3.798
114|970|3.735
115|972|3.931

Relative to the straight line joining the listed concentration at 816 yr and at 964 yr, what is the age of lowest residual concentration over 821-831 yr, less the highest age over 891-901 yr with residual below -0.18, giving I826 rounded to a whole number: -78 yr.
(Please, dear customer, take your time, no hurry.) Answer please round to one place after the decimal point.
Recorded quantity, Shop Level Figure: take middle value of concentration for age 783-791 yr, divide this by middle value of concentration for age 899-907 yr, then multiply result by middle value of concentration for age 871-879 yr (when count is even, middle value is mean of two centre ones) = 5.4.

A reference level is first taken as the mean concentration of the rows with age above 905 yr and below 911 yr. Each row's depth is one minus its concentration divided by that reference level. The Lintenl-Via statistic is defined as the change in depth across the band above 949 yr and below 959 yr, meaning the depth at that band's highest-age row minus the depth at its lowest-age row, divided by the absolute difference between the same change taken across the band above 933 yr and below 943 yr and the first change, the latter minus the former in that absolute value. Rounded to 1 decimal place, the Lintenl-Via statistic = -0.2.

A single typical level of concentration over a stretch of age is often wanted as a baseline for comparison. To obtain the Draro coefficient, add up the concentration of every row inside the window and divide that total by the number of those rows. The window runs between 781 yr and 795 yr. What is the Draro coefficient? 4.8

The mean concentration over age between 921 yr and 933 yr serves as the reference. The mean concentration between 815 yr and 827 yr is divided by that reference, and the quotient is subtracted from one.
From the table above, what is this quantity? -0.25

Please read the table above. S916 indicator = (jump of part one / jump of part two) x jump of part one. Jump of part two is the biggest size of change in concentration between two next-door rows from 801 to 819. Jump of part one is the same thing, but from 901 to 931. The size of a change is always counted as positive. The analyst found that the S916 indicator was 0.10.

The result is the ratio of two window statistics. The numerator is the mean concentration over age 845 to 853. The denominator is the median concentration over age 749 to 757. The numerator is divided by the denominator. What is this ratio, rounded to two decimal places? 1.14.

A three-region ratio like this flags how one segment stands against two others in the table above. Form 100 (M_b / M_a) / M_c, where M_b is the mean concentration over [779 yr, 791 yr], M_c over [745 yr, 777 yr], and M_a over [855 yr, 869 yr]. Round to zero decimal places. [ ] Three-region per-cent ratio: 19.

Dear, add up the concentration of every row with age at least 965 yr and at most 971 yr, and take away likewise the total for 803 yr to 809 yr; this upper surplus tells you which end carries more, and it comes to -4.5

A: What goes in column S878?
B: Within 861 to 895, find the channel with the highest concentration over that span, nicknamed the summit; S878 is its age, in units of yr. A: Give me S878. 872 yr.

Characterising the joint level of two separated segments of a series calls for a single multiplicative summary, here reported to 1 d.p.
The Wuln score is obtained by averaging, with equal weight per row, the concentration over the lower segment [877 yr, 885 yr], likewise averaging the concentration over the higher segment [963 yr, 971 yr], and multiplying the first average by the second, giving 17.7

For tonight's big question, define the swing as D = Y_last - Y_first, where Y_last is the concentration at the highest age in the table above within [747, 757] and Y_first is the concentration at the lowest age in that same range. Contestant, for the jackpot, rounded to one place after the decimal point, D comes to 0.1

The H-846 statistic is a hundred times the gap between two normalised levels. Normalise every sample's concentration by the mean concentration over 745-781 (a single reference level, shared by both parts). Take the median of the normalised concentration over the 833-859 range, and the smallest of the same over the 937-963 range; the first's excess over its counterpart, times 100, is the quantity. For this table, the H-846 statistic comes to 26.4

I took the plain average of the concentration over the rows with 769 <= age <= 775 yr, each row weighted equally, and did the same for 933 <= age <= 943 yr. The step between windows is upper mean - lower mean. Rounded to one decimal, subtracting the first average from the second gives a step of -1.1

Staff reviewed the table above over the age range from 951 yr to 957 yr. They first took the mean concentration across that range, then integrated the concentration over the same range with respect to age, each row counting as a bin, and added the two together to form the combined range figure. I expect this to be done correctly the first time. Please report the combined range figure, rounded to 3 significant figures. 26.8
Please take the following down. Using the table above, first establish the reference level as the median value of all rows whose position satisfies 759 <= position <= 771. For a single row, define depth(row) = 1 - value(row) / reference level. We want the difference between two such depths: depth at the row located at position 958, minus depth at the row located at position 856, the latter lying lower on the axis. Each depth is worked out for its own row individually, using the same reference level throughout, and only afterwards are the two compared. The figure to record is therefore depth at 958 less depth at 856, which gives 0.21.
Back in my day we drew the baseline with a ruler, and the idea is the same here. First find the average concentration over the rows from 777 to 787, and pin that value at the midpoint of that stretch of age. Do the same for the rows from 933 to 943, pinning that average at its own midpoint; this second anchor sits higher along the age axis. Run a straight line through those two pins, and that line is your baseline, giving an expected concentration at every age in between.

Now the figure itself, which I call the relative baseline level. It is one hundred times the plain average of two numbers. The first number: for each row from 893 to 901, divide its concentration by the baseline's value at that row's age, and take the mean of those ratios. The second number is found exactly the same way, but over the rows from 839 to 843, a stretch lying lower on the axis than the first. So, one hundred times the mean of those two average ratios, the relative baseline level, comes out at 106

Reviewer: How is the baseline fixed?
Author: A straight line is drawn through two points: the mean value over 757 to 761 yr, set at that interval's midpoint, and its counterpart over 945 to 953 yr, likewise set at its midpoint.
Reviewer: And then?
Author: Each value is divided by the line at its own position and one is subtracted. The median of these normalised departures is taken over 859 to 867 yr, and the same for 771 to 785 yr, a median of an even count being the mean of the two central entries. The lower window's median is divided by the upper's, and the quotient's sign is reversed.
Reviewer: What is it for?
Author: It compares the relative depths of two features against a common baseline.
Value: -0.3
